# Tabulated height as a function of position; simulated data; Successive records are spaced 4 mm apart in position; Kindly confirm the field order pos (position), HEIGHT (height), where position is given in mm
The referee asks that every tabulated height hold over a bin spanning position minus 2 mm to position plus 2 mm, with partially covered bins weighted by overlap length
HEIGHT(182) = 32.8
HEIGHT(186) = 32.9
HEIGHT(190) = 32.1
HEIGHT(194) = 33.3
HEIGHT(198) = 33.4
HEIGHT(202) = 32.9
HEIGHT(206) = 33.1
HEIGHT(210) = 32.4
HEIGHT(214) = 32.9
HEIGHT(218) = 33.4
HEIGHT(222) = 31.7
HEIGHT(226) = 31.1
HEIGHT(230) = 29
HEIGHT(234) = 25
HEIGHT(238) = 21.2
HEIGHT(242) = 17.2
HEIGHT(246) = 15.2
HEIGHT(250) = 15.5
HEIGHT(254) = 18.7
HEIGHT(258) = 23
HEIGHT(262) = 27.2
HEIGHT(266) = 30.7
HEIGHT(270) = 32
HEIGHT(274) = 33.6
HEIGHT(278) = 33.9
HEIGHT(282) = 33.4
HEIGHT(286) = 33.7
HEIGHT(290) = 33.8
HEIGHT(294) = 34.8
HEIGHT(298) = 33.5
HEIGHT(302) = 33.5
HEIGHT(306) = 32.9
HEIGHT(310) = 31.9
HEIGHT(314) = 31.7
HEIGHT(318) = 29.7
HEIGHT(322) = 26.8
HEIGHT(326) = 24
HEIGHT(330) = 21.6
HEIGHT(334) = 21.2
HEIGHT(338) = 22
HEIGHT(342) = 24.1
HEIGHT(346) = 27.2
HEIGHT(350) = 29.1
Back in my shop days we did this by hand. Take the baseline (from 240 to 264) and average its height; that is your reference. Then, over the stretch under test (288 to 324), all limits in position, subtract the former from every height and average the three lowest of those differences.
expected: 10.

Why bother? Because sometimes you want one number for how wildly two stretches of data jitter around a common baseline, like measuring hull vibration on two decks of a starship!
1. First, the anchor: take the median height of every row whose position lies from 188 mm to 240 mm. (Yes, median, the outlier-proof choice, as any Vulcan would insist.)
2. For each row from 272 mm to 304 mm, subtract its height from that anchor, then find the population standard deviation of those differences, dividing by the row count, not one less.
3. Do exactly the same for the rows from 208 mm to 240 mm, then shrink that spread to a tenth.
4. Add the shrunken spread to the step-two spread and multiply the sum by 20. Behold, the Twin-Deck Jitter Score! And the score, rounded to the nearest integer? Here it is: 16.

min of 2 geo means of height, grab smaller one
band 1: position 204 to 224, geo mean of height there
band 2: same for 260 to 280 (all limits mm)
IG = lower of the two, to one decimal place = 31.4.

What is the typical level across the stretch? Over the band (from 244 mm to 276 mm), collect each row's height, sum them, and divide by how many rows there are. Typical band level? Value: 24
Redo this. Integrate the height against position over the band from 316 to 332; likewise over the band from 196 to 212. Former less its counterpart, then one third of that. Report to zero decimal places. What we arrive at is -40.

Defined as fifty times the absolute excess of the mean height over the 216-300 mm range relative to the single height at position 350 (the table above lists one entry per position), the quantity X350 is 56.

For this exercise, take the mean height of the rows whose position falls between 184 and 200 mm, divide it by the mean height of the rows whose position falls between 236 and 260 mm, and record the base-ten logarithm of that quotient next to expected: 0.25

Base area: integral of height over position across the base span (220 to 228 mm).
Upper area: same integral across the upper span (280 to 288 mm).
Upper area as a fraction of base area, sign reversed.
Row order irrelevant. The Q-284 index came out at -1.1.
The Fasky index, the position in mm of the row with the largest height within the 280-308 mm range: 294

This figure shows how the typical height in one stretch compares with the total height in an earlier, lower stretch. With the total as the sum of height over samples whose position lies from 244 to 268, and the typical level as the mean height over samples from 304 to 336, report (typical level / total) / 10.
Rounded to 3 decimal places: 0.021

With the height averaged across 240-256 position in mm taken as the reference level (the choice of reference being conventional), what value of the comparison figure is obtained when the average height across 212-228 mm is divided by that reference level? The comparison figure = 1.9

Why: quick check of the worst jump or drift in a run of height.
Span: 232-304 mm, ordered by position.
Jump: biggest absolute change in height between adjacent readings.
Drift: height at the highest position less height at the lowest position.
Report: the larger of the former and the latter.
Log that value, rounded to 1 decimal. 8.5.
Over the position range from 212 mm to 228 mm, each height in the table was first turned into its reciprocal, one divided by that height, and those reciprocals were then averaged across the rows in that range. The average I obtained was 0.0310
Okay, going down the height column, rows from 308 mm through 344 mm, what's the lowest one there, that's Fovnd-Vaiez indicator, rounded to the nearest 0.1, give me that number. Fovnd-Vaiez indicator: 21.2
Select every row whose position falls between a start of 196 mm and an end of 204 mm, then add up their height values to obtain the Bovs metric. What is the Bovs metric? 66.3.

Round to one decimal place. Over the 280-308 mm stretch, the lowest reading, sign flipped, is -32.9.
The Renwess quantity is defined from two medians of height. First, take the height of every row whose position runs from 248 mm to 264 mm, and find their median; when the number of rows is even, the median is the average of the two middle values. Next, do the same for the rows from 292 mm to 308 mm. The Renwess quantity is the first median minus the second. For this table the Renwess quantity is -13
